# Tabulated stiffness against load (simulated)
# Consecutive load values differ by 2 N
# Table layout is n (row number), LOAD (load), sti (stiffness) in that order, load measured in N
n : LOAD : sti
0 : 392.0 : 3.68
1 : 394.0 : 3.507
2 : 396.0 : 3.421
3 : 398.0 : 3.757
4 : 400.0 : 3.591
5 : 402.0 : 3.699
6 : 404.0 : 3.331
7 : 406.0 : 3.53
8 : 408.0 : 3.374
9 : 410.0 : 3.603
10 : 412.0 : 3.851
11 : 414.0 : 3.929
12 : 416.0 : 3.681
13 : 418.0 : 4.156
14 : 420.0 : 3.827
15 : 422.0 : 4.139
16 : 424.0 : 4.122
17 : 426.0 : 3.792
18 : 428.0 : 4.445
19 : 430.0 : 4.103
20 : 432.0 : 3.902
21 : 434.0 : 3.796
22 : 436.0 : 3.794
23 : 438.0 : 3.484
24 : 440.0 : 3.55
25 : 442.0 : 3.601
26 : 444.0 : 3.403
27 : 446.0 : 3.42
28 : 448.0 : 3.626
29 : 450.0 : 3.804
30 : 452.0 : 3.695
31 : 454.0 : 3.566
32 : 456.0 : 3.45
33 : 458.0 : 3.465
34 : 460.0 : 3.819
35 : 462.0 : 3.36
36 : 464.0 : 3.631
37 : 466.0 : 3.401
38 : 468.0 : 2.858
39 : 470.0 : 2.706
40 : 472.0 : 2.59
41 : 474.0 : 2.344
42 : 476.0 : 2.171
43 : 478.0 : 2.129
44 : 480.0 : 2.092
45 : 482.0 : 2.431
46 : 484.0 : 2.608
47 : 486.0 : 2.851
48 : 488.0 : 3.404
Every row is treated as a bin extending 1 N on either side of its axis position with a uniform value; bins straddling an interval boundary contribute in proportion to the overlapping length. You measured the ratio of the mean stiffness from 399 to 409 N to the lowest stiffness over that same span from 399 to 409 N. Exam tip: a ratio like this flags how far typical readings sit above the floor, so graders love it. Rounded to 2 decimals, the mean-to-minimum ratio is 1.05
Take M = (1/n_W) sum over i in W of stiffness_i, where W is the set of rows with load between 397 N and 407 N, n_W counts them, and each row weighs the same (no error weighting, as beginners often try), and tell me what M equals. 3.58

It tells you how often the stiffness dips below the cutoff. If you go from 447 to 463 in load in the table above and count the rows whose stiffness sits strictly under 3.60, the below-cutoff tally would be 4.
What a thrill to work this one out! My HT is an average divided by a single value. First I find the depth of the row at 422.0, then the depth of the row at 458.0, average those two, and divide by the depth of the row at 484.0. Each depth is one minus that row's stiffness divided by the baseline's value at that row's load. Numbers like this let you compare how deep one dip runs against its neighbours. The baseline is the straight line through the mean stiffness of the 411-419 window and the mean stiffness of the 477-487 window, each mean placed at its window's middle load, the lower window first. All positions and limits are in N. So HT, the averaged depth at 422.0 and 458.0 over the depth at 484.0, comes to 1.4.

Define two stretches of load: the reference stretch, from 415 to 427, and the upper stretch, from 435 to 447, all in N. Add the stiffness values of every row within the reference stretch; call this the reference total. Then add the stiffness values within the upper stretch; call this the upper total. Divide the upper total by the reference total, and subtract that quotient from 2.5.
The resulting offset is 1.60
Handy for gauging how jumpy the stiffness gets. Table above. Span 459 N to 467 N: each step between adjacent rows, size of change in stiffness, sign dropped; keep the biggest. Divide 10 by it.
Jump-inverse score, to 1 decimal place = 21.8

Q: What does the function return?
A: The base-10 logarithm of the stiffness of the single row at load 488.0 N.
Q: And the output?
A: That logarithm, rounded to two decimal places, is 0.53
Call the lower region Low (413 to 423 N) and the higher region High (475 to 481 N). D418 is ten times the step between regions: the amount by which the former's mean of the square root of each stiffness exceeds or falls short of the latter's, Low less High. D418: 5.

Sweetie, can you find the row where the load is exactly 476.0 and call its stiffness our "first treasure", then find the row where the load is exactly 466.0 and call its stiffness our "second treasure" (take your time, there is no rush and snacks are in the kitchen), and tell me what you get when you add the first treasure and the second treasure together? 5.6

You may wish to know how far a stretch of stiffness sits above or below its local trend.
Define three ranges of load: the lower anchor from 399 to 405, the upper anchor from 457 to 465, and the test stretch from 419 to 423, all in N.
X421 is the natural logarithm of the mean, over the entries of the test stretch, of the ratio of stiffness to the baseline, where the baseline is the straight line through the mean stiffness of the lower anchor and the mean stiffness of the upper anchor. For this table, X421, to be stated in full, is 0.12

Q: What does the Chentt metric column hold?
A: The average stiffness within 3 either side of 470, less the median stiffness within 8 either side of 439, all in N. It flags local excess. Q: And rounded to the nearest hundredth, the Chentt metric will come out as -0.86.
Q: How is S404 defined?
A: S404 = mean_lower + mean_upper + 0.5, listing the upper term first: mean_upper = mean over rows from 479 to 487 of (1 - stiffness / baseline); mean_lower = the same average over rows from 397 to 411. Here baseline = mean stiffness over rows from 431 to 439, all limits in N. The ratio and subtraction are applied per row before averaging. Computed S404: 0.88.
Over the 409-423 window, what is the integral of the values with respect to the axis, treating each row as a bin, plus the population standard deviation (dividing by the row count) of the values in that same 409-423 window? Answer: 54.6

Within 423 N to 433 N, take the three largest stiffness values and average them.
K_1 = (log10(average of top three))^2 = 0.391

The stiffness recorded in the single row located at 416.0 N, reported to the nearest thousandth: 3.681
